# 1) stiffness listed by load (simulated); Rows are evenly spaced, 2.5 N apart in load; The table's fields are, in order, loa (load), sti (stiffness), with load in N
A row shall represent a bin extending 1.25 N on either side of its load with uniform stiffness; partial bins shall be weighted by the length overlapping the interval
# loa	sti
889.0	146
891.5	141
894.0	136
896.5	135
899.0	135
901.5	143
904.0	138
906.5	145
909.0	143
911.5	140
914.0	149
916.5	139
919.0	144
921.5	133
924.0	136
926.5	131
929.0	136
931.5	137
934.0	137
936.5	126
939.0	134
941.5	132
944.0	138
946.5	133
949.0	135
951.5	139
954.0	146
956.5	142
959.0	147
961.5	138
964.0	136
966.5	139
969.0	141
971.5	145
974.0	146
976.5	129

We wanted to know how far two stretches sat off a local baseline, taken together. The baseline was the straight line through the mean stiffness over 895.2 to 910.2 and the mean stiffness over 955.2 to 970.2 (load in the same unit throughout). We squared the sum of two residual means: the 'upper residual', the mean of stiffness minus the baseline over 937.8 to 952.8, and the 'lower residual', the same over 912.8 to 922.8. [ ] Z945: 15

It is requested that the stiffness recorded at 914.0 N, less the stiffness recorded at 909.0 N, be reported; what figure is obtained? 6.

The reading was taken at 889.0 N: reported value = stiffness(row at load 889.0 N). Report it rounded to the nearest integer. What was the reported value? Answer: 146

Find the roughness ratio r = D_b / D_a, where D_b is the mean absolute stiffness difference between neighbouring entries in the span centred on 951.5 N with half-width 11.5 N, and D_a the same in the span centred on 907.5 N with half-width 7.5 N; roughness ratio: 1.0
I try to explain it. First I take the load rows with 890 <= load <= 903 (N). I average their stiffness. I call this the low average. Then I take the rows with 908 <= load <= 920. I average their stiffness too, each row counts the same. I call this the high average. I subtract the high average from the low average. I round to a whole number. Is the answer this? -5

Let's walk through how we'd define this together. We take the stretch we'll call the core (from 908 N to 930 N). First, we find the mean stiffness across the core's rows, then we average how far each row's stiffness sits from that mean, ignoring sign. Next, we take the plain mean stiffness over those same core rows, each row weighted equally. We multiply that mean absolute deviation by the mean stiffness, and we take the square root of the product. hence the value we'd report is 25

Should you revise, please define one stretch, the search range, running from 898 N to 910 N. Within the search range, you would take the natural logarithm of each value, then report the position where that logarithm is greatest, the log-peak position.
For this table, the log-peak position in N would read 906.5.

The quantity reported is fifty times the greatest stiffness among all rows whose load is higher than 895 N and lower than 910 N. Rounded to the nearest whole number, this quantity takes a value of 7250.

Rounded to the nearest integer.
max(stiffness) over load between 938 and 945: 138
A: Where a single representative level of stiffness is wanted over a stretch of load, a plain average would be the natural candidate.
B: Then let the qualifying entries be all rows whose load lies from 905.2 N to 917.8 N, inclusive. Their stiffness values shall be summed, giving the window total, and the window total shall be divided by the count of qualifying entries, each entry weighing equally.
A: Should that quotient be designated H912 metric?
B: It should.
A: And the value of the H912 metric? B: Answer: 143.2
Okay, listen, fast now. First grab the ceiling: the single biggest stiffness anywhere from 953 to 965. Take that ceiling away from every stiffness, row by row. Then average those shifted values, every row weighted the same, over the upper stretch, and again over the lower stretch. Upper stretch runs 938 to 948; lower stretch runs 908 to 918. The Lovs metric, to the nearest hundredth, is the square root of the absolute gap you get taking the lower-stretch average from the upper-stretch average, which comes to 2.92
